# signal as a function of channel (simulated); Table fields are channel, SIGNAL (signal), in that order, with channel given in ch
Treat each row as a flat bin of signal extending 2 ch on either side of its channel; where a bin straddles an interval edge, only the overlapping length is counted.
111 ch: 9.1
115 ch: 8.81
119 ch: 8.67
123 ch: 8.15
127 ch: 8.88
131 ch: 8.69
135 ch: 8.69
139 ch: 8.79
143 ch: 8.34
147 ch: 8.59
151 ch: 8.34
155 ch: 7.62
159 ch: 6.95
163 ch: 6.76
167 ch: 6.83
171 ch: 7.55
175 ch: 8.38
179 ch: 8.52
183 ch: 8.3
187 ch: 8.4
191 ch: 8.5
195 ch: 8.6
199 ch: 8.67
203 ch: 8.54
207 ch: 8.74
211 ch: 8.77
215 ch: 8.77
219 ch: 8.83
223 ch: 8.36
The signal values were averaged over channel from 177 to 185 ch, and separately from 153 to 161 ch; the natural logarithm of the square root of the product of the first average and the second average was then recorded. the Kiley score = 2.06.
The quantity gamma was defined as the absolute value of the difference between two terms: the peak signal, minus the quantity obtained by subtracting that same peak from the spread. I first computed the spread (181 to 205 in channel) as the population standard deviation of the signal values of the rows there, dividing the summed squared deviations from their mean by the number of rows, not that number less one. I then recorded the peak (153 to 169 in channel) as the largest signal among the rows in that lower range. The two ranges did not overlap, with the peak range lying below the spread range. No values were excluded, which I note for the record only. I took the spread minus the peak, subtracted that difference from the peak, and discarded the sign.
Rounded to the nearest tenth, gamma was 15.1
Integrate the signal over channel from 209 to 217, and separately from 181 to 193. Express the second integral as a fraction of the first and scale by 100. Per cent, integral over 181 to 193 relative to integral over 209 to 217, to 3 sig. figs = 144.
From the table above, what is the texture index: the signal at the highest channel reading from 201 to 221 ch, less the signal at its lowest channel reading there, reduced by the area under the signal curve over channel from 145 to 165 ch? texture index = -153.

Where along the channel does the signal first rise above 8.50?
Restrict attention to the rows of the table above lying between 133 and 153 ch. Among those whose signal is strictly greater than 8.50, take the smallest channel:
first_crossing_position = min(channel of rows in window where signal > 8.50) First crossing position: 135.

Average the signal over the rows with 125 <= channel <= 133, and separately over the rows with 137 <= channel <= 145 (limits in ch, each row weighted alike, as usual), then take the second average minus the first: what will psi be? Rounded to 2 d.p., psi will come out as -0.22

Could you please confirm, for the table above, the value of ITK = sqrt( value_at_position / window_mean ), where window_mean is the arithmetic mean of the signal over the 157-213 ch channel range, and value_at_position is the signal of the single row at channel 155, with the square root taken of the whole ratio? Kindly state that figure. 0.97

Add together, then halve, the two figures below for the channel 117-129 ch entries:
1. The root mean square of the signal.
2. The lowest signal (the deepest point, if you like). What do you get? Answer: 8.36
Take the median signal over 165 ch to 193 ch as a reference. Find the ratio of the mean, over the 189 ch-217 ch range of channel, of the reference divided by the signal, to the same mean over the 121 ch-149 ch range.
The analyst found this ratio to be 0.99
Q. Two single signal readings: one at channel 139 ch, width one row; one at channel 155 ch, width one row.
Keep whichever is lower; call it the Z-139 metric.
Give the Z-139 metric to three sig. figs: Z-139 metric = 7.62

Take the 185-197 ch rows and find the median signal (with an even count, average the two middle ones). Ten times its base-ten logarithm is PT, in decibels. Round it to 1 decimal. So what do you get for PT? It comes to 9.3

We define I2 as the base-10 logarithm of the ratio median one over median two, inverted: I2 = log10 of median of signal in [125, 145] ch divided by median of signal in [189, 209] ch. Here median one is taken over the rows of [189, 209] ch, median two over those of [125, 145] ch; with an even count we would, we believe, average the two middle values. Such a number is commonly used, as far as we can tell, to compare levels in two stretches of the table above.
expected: 0.005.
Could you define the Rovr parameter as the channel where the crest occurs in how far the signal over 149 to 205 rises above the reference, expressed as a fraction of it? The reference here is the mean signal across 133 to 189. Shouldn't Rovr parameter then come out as 199 ch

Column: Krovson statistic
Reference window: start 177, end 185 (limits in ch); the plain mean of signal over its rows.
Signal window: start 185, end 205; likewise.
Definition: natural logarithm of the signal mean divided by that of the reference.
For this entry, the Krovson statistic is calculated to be 0.016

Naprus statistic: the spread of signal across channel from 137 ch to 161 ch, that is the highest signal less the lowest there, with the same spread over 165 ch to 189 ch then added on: 3.5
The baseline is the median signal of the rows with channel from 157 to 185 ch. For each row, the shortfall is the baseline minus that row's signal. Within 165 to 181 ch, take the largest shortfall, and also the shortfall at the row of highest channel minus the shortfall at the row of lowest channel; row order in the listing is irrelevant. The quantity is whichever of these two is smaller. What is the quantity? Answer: -1.7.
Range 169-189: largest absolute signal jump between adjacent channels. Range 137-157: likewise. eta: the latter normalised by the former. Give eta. 0.87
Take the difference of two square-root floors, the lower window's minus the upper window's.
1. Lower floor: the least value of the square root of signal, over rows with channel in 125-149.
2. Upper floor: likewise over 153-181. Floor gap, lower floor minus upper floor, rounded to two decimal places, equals 0.29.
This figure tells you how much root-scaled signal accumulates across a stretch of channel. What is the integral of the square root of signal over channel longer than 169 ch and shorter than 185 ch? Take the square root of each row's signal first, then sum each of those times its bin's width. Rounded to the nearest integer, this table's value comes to 46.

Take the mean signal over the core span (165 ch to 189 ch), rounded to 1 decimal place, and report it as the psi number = 8.0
